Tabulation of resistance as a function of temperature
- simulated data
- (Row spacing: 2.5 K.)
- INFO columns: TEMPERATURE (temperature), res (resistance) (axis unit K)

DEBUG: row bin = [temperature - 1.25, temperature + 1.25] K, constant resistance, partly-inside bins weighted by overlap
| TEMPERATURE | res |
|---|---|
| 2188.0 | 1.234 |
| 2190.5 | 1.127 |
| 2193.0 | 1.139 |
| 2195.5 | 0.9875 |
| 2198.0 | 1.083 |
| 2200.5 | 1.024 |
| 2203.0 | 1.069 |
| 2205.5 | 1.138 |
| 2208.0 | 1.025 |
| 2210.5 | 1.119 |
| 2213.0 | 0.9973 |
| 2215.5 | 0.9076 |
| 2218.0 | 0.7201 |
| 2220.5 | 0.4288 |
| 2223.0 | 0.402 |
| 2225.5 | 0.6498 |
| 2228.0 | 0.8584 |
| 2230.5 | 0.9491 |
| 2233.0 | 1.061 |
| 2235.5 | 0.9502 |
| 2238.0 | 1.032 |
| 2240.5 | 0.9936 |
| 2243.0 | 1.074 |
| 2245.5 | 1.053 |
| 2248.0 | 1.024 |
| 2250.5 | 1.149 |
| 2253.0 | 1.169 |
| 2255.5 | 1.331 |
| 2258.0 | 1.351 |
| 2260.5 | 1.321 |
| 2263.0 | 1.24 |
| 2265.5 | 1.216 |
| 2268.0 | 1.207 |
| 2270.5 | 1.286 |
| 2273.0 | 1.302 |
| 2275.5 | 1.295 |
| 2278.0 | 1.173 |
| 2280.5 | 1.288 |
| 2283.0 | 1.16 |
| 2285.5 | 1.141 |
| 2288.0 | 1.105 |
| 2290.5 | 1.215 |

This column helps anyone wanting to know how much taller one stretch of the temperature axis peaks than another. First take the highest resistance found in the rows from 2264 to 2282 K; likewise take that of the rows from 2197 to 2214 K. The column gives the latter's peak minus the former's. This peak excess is -0.164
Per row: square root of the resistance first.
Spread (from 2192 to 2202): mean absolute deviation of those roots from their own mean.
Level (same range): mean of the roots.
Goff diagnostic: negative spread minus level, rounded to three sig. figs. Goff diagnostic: -1.05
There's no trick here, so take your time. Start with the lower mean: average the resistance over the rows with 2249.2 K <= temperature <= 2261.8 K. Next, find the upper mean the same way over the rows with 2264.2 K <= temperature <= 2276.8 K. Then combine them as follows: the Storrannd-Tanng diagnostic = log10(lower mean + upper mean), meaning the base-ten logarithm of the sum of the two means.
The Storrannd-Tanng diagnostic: 0.40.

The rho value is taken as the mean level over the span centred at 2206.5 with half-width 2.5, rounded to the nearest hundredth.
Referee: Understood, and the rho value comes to 1.08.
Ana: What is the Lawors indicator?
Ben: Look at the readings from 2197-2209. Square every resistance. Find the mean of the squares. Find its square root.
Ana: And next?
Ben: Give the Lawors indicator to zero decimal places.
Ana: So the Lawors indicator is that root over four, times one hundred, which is 27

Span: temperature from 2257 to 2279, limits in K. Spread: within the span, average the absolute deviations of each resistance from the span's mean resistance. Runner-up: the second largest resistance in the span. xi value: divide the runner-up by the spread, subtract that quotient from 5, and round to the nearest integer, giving -21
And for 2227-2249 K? -14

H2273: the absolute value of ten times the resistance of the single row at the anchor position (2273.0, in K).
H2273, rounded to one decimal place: 13.0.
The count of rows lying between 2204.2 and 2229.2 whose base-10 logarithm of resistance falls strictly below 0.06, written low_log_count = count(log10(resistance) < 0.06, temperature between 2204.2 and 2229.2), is 10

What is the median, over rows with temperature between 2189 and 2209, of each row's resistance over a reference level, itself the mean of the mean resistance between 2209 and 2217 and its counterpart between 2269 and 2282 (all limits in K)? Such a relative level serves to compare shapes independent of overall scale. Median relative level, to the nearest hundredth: 0.95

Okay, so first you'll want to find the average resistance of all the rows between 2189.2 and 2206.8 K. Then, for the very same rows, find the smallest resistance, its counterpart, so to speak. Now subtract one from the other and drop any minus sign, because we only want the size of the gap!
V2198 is 0.094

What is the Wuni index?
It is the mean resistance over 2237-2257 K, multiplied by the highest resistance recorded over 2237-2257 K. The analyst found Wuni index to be 1.47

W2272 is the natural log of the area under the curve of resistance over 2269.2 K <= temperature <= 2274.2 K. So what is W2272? 1.9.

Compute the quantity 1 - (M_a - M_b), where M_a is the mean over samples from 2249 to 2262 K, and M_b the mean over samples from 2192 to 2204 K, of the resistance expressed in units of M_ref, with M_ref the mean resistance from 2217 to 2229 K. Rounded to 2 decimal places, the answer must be 0.67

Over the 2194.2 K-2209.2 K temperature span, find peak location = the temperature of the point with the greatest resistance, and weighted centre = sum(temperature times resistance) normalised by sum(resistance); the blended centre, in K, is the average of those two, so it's 2203.7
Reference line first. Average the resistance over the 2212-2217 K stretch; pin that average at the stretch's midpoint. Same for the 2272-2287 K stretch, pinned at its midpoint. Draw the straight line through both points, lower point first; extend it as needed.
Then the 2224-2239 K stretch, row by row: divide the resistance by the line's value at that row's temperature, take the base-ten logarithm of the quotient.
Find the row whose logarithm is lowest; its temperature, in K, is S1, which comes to 2225.5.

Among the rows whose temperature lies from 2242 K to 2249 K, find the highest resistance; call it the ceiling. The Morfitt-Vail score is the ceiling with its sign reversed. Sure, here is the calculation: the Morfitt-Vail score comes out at -1.07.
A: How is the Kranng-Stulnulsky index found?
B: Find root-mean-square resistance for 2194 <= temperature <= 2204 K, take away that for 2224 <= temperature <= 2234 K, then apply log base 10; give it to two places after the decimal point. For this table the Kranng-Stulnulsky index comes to -0.83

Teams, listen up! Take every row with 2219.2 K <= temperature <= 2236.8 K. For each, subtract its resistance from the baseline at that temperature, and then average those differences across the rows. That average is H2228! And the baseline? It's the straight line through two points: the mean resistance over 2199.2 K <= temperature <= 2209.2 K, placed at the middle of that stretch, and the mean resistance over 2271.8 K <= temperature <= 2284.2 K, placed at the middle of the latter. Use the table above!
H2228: 0.36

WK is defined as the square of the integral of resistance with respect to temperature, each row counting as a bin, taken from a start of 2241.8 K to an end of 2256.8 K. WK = 289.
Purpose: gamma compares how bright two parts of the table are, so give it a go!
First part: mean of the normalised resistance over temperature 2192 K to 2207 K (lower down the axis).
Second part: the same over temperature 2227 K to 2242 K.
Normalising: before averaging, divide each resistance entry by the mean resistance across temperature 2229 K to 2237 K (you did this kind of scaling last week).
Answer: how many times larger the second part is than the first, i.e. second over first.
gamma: 0.91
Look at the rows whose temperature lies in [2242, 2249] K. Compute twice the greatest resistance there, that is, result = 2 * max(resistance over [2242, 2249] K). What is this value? 2.15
